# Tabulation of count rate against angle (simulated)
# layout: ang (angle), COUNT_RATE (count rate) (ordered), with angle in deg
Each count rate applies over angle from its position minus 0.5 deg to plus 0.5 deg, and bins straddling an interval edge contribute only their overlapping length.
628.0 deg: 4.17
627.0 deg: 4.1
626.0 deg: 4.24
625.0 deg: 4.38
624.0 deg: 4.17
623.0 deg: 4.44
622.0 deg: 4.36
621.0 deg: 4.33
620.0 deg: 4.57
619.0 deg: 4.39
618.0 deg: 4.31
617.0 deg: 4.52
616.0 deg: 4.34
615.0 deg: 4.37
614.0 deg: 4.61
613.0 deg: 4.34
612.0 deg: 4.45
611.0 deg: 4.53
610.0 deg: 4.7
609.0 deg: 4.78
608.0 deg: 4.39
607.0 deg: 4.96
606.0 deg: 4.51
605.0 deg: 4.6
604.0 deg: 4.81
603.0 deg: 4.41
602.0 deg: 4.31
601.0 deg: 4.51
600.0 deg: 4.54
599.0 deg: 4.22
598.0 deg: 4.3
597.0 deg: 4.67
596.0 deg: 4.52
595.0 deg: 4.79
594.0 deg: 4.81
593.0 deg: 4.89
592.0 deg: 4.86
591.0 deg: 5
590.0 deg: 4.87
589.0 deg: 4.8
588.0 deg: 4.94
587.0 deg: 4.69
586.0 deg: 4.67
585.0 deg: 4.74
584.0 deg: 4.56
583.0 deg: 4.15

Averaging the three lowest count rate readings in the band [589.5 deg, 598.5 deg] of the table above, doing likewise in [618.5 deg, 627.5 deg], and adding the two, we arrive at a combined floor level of 8.7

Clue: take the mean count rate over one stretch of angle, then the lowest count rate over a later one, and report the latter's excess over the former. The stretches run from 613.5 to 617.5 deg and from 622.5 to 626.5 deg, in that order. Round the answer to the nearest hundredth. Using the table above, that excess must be -0.29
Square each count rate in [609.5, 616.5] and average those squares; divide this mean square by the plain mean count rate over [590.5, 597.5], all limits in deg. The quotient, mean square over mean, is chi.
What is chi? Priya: 4.19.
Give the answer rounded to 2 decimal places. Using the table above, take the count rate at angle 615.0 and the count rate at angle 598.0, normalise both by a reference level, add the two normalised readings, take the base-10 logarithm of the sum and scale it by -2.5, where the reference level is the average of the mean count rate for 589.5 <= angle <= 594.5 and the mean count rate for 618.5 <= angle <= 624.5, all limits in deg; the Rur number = -0.68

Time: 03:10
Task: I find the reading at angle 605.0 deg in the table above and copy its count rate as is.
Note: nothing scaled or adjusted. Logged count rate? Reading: 4.6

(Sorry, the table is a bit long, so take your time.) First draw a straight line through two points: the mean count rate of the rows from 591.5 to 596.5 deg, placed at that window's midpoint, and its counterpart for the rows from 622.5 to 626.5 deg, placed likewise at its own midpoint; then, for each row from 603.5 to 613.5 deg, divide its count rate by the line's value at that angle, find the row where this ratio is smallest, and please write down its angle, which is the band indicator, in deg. 608.0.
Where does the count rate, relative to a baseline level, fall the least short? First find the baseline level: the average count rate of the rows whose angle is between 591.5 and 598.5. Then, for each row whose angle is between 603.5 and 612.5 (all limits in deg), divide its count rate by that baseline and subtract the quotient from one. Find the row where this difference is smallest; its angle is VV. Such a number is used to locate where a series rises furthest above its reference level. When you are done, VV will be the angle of 607.0 deg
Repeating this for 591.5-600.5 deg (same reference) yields 593.0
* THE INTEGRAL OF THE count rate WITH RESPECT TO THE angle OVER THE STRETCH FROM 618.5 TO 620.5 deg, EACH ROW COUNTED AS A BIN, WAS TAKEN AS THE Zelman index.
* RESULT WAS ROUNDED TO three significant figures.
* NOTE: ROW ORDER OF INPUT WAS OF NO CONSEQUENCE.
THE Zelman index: 8.96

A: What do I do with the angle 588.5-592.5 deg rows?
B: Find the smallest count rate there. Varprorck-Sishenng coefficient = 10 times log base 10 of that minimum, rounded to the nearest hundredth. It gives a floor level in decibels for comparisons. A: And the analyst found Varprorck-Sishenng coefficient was 6.81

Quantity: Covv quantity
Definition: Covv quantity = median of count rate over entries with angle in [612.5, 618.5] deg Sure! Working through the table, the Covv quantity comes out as 4.4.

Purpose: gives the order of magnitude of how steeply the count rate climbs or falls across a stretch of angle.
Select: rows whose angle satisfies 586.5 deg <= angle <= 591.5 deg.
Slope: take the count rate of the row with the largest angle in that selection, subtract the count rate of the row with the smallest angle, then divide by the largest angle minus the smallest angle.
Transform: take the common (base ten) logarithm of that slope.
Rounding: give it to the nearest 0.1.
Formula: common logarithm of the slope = -1.1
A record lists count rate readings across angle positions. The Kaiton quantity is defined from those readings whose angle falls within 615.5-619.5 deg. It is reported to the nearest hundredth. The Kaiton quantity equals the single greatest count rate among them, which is 4.52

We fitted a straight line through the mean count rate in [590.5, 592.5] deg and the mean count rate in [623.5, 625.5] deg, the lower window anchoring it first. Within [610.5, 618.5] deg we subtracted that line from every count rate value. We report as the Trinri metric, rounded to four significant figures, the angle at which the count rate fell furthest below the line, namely 613.0 deg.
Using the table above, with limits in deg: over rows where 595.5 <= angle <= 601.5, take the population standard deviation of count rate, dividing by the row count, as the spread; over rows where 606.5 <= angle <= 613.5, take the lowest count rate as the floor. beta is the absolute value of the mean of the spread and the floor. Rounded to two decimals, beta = 2.25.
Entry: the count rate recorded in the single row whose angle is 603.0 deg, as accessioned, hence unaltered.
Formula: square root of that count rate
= 2.10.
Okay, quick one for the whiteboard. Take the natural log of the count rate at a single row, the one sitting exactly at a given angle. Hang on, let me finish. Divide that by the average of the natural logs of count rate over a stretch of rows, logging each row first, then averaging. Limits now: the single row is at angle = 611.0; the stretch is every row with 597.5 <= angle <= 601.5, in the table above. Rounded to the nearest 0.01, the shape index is 1.02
